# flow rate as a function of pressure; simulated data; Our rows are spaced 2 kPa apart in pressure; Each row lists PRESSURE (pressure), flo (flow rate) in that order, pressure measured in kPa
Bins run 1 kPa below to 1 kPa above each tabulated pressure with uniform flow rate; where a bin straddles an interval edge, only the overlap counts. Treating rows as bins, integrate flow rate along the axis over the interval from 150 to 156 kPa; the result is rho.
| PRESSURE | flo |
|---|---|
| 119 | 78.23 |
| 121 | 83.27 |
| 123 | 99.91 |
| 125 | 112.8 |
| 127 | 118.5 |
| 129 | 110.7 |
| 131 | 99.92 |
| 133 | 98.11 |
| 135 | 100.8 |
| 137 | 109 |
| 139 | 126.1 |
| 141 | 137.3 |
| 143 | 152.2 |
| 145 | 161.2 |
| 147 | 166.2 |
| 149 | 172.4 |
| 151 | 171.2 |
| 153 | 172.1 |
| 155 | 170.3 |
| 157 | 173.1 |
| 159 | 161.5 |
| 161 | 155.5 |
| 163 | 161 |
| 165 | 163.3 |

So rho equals 1027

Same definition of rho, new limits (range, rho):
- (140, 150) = 1579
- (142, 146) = 627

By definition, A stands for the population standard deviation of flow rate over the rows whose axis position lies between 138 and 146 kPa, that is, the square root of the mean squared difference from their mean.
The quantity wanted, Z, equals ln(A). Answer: 2.6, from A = 13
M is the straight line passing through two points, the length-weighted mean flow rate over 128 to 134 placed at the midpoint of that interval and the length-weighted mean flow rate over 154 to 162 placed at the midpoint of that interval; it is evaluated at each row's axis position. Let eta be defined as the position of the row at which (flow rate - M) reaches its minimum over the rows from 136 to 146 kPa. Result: 137 kPa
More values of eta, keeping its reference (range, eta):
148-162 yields 161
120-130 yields 121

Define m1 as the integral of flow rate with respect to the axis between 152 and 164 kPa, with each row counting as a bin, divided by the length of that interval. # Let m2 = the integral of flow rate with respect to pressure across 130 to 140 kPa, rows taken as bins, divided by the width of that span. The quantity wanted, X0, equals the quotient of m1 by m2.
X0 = 1.6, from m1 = 166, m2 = 107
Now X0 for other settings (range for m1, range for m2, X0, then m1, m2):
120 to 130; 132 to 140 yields 1.0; 105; 109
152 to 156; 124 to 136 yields 1.6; 171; 107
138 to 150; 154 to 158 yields 0.9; 153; 172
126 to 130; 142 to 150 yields 0.7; 115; 163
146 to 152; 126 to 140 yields 1.6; 170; 109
